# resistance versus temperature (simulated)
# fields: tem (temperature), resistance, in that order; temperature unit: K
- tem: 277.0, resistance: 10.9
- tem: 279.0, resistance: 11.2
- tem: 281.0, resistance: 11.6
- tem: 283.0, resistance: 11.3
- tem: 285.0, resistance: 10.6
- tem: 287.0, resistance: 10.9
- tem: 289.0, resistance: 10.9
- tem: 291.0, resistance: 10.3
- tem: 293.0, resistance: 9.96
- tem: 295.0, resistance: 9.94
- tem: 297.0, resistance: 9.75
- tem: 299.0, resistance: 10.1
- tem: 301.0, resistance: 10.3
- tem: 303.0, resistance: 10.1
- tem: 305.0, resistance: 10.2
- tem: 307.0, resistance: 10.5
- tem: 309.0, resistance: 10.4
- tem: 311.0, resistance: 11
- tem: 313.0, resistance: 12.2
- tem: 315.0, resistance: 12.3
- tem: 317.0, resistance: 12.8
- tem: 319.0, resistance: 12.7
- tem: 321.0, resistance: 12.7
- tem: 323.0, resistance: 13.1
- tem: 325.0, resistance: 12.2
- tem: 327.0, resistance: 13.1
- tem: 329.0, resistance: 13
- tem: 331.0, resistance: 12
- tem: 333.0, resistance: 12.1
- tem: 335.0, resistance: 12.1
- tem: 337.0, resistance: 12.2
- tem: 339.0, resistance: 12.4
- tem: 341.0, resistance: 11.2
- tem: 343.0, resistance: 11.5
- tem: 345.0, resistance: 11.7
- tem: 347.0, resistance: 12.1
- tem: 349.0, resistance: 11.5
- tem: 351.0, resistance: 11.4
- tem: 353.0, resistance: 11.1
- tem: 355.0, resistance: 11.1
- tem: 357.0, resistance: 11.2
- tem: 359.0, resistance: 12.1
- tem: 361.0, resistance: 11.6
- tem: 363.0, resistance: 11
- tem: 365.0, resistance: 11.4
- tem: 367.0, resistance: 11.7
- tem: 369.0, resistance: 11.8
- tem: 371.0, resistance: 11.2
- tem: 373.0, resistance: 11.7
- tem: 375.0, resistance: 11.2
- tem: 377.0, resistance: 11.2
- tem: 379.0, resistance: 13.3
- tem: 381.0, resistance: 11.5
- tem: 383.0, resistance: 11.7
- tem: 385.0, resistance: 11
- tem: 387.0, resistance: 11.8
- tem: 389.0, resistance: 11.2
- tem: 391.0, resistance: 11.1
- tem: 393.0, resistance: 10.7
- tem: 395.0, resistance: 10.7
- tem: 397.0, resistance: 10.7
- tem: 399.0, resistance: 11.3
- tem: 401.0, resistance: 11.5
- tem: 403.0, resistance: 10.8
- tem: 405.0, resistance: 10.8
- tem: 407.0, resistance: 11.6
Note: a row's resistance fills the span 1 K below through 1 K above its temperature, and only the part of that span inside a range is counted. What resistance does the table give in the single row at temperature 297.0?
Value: 9.75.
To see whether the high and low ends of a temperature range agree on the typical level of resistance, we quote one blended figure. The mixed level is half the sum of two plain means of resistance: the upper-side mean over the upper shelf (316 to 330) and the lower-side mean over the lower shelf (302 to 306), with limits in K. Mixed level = 11.5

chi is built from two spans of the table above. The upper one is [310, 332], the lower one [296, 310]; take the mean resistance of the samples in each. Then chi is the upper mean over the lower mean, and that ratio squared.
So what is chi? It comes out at 1.50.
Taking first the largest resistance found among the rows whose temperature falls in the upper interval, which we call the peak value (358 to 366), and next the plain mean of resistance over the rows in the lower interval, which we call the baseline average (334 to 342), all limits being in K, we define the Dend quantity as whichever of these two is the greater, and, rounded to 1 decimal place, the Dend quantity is 12.1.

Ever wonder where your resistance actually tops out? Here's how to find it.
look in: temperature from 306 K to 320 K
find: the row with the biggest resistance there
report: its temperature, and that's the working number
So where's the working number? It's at 317.0 K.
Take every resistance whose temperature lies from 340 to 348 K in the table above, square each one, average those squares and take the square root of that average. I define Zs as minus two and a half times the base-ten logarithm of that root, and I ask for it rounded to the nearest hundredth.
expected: -2.66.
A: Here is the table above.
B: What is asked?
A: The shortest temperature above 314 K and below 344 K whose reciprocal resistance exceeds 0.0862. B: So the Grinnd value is 341.0 K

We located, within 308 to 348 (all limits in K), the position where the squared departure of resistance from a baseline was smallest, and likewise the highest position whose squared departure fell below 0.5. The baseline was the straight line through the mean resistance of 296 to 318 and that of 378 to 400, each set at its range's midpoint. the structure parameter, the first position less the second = -34 K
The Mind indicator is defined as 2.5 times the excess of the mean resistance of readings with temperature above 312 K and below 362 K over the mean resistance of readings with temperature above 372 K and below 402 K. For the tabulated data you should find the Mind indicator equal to 1.7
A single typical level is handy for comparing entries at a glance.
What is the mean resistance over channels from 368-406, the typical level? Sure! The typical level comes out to 11.33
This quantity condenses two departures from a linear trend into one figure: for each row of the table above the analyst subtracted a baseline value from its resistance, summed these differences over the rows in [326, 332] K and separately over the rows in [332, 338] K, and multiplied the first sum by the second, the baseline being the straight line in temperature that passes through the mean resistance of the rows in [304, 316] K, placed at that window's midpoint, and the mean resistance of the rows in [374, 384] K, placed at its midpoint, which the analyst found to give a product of 10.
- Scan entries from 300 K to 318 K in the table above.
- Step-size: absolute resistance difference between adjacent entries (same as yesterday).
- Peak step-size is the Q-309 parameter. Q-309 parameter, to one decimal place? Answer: 1.2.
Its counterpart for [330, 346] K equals 1.2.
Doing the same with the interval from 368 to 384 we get 2.1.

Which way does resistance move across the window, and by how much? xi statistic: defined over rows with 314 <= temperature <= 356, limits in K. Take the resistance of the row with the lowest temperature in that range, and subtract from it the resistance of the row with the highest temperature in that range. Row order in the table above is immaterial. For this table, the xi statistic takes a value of 1.2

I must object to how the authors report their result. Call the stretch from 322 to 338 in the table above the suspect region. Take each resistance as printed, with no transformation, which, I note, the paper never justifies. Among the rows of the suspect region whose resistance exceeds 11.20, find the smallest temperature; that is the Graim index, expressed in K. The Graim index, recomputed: 323.0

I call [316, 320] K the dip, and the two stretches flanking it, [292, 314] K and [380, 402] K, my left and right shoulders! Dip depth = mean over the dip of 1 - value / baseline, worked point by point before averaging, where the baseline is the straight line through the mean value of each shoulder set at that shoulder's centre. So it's -0.21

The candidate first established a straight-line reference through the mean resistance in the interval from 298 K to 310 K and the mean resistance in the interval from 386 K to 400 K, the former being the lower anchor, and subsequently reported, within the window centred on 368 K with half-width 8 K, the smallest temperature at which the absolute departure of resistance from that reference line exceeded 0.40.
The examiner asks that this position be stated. 361.0 K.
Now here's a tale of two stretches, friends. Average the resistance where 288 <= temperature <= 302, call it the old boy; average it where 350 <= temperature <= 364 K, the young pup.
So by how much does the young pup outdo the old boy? 1.2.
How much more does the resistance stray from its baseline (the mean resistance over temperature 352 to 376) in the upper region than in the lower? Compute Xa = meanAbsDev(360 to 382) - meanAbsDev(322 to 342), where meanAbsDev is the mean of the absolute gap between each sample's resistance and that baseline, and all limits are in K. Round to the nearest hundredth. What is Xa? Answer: -0.58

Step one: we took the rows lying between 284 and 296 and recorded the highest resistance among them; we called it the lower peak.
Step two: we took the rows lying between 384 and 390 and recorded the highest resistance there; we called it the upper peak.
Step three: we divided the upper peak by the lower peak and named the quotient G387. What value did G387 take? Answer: 1.083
